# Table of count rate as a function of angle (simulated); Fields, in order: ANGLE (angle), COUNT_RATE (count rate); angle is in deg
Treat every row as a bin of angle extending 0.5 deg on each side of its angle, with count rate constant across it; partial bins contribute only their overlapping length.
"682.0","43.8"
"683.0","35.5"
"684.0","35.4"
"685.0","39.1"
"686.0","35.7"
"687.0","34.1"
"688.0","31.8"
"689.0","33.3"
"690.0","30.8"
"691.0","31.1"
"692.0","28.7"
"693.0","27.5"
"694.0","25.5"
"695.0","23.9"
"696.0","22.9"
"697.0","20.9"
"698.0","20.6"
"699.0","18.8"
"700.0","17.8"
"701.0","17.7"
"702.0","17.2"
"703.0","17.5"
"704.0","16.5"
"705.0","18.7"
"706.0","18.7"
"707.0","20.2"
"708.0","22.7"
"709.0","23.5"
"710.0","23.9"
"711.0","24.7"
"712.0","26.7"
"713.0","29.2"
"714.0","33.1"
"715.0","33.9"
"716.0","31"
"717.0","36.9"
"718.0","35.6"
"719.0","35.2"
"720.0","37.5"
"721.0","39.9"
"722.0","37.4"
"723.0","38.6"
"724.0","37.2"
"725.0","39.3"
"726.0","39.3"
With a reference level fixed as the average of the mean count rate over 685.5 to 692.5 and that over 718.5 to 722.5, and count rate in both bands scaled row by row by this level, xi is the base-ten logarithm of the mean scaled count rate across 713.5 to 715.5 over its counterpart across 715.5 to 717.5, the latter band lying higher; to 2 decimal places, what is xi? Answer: -0.01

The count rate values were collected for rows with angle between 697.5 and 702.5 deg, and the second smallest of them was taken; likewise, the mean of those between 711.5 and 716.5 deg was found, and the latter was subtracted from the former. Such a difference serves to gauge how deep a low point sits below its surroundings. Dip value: -13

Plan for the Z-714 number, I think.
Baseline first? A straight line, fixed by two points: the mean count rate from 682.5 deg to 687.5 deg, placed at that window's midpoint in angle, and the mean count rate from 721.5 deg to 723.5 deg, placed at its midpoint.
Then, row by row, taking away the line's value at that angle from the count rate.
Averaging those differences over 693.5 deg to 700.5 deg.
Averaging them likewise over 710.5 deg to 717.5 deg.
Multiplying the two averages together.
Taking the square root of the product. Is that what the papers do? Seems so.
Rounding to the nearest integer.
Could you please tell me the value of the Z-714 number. 10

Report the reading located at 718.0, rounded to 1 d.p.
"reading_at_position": 35.6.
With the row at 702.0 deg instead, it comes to 17.2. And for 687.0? 34.1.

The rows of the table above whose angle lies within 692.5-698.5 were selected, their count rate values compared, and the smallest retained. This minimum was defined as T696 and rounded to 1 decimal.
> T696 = 20.6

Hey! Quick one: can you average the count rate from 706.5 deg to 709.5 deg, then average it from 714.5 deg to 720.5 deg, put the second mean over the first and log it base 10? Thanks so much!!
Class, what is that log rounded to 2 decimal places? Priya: 0.20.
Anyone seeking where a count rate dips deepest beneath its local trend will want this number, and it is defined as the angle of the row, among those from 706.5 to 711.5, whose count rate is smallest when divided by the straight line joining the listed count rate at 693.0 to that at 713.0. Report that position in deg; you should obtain 707.0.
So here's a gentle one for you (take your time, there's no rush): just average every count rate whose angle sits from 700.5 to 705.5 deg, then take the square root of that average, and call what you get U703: 4.2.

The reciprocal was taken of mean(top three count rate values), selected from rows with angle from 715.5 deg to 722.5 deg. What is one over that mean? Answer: 0.026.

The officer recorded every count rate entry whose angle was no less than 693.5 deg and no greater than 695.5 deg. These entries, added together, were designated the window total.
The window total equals 49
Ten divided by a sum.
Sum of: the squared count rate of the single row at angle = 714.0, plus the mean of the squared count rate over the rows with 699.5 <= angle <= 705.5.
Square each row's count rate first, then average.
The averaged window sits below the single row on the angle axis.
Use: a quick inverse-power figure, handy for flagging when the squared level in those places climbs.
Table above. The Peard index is 0.0071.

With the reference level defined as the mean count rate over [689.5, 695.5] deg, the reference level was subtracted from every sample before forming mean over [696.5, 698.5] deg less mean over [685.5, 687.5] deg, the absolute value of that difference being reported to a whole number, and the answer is 14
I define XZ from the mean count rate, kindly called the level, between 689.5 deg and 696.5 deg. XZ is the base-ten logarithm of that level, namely 1.43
